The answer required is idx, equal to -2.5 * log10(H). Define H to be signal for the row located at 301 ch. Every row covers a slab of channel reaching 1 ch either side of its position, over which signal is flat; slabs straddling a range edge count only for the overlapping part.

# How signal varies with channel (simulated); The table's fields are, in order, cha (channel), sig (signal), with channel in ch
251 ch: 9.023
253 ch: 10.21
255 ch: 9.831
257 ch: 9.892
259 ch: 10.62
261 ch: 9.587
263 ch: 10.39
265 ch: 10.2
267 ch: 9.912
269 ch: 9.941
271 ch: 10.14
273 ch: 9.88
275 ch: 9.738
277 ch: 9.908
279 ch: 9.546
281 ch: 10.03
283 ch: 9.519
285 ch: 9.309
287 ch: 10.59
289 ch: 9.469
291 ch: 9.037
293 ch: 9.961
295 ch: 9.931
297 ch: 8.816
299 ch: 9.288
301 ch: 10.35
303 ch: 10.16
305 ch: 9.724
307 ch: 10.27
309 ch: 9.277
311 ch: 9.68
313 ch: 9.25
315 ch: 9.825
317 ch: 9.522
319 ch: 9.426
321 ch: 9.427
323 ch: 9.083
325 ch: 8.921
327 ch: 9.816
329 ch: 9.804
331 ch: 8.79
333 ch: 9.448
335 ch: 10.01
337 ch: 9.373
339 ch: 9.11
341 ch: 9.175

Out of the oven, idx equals -2.54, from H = 10.35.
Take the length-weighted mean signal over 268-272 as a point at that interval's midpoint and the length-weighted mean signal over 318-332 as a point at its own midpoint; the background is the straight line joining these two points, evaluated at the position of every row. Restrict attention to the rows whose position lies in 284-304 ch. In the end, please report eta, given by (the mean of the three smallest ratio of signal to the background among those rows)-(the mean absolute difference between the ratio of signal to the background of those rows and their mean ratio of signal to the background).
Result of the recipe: 0.872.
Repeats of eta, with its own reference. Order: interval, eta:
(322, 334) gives 0.916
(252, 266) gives 0.928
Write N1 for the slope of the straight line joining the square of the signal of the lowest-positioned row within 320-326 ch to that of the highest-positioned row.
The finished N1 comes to -2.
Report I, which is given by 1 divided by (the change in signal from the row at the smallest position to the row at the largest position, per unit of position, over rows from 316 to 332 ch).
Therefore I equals -19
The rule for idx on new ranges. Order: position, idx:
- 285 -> -2.42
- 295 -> -2.49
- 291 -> -2.39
